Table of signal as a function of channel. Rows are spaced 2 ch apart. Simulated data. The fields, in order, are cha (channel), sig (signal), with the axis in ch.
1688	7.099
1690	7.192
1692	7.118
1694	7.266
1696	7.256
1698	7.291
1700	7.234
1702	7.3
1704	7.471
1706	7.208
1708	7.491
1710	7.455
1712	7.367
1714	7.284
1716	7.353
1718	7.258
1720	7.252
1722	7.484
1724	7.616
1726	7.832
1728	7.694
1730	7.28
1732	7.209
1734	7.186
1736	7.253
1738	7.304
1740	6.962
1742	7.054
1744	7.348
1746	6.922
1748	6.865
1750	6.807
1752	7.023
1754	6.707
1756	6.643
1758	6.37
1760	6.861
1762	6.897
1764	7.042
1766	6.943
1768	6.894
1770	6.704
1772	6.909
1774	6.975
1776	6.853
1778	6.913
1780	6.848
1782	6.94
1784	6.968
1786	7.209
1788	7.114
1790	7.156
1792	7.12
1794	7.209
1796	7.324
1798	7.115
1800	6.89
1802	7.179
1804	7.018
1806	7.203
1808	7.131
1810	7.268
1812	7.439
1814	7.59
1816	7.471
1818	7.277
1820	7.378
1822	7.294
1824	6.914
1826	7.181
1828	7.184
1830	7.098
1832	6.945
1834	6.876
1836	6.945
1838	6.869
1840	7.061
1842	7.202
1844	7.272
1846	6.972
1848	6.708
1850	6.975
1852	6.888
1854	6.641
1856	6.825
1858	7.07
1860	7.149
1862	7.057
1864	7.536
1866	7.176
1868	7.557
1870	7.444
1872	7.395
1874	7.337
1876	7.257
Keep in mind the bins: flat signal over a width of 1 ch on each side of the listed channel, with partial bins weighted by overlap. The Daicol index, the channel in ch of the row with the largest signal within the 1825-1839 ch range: 1828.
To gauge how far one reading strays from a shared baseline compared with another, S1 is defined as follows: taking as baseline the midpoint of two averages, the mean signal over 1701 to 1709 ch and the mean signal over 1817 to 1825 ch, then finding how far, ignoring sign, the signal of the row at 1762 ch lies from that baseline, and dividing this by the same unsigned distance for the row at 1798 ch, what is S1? 2.2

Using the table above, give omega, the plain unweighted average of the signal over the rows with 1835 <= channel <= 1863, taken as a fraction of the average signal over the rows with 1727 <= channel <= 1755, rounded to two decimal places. 0.98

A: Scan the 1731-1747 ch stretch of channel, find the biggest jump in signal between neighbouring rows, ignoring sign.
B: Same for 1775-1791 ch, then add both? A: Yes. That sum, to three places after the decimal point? 0.667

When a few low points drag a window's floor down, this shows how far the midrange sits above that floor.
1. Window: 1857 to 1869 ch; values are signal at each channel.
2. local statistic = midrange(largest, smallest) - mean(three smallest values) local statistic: 0.215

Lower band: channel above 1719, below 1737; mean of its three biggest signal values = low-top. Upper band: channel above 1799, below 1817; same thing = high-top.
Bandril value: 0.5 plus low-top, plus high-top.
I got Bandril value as 15.7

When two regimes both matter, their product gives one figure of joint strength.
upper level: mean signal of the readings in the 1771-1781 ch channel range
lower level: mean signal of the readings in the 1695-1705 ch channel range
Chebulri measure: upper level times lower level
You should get 50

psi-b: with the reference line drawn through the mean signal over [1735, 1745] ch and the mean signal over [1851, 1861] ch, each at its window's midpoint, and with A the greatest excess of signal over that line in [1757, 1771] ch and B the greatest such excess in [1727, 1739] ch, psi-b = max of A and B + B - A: 1.1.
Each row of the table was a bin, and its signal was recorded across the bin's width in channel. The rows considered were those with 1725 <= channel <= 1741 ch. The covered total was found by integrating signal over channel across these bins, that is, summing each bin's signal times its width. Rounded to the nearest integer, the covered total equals 117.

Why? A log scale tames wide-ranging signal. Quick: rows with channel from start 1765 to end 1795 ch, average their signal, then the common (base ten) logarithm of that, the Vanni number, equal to 0.844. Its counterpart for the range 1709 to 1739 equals 0.869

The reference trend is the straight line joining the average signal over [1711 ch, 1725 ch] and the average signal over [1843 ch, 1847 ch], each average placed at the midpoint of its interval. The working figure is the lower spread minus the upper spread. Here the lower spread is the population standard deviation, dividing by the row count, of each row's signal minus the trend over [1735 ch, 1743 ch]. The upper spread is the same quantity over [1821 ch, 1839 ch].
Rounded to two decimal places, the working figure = 0.00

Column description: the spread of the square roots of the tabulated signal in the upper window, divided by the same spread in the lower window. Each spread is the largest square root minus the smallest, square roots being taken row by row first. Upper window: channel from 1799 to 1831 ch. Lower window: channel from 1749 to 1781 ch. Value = 1.00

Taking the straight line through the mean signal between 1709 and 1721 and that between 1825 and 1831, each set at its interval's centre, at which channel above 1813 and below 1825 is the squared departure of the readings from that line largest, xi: 1814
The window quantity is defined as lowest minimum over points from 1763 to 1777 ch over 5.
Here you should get 1.34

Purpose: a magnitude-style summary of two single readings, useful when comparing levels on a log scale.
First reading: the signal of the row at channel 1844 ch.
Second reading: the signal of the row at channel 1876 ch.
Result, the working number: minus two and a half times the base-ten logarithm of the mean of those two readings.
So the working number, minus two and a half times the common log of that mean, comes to -2.15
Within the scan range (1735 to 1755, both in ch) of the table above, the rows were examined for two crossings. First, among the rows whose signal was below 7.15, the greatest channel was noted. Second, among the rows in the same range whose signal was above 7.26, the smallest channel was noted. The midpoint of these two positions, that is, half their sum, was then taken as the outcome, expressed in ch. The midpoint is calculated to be 1746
